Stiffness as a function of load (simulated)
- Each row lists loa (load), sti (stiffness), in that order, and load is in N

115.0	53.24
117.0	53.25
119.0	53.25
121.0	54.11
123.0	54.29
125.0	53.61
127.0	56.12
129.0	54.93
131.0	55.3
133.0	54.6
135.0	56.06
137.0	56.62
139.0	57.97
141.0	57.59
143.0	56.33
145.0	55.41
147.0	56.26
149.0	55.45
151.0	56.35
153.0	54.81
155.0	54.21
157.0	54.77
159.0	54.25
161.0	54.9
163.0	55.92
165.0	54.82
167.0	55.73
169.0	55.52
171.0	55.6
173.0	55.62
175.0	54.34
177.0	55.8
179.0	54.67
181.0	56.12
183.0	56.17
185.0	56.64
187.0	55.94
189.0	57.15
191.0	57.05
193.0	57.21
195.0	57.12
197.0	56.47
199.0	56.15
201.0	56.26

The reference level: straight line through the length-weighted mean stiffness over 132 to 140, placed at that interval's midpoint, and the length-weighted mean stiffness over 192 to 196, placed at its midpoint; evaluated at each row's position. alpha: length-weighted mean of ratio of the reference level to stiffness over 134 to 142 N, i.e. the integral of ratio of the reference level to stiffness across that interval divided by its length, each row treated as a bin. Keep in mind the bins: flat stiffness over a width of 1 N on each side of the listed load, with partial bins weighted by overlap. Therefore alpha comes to 0.99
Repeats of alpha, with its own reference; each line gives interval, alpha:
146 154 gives 1.01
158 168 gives 1.03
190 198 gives 1.00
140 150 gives 1.00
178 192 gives 1.01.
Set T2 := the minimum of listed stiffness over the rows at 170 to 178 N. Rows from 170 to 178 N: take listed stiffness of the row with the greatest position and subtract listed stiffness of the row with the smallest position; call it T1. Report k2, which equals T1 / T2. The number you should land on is 0.00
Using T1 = 0.2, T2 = 54.34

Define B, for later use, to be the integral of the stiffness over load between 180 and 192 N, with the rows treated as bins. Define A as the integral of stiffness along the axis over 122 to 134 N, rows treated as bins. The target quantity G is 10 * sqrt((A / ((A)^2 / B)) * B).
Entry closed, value 264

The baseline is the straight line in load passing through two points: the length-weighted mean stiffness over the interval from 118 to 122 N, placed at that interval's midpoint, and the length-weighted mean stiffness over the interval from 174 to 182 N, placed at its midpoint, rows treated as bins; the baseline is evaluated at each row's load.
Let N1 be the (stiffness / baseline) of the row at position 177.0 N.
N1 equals 1.01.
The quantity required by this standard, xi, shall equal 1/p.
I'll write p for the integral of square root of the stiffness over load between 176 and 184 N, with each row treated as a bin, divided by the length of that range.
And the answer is 0.134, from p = 7.462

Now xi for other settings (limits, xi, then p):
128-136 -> 0.135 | 7.431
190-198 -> 0.132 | 7.547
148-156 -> 0.135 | 7.430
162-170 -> 0.134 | 7.450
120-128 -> 0.135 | 7.384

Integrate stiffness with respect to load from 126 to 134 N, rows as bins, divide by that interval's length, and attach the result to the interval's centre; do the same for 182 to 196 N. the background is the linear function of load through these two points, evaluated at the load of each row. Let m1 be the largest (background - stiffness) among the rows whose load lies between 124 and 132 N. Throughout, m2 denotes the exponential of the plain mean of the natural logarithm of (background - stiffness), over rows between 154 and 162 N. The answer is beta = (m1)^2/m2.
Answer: 1.6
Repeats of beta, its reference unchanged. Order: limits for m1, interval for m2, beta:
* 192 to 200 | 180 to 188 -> 3.7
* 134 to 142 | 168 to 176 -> 0.5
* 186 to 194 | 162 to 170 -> 1.1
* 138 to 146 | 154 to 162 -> 0.0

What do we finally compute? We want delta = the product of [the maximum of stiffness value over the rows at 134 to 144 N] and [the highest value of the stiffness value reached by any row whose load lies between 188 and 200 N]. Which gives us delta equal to 3316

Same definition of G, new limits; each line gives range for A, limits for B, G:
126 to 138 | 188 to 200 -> 264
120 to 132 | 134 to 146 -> 265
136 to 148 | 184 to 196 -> 262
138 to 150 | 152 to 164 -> 253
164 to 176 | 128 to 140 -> 261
